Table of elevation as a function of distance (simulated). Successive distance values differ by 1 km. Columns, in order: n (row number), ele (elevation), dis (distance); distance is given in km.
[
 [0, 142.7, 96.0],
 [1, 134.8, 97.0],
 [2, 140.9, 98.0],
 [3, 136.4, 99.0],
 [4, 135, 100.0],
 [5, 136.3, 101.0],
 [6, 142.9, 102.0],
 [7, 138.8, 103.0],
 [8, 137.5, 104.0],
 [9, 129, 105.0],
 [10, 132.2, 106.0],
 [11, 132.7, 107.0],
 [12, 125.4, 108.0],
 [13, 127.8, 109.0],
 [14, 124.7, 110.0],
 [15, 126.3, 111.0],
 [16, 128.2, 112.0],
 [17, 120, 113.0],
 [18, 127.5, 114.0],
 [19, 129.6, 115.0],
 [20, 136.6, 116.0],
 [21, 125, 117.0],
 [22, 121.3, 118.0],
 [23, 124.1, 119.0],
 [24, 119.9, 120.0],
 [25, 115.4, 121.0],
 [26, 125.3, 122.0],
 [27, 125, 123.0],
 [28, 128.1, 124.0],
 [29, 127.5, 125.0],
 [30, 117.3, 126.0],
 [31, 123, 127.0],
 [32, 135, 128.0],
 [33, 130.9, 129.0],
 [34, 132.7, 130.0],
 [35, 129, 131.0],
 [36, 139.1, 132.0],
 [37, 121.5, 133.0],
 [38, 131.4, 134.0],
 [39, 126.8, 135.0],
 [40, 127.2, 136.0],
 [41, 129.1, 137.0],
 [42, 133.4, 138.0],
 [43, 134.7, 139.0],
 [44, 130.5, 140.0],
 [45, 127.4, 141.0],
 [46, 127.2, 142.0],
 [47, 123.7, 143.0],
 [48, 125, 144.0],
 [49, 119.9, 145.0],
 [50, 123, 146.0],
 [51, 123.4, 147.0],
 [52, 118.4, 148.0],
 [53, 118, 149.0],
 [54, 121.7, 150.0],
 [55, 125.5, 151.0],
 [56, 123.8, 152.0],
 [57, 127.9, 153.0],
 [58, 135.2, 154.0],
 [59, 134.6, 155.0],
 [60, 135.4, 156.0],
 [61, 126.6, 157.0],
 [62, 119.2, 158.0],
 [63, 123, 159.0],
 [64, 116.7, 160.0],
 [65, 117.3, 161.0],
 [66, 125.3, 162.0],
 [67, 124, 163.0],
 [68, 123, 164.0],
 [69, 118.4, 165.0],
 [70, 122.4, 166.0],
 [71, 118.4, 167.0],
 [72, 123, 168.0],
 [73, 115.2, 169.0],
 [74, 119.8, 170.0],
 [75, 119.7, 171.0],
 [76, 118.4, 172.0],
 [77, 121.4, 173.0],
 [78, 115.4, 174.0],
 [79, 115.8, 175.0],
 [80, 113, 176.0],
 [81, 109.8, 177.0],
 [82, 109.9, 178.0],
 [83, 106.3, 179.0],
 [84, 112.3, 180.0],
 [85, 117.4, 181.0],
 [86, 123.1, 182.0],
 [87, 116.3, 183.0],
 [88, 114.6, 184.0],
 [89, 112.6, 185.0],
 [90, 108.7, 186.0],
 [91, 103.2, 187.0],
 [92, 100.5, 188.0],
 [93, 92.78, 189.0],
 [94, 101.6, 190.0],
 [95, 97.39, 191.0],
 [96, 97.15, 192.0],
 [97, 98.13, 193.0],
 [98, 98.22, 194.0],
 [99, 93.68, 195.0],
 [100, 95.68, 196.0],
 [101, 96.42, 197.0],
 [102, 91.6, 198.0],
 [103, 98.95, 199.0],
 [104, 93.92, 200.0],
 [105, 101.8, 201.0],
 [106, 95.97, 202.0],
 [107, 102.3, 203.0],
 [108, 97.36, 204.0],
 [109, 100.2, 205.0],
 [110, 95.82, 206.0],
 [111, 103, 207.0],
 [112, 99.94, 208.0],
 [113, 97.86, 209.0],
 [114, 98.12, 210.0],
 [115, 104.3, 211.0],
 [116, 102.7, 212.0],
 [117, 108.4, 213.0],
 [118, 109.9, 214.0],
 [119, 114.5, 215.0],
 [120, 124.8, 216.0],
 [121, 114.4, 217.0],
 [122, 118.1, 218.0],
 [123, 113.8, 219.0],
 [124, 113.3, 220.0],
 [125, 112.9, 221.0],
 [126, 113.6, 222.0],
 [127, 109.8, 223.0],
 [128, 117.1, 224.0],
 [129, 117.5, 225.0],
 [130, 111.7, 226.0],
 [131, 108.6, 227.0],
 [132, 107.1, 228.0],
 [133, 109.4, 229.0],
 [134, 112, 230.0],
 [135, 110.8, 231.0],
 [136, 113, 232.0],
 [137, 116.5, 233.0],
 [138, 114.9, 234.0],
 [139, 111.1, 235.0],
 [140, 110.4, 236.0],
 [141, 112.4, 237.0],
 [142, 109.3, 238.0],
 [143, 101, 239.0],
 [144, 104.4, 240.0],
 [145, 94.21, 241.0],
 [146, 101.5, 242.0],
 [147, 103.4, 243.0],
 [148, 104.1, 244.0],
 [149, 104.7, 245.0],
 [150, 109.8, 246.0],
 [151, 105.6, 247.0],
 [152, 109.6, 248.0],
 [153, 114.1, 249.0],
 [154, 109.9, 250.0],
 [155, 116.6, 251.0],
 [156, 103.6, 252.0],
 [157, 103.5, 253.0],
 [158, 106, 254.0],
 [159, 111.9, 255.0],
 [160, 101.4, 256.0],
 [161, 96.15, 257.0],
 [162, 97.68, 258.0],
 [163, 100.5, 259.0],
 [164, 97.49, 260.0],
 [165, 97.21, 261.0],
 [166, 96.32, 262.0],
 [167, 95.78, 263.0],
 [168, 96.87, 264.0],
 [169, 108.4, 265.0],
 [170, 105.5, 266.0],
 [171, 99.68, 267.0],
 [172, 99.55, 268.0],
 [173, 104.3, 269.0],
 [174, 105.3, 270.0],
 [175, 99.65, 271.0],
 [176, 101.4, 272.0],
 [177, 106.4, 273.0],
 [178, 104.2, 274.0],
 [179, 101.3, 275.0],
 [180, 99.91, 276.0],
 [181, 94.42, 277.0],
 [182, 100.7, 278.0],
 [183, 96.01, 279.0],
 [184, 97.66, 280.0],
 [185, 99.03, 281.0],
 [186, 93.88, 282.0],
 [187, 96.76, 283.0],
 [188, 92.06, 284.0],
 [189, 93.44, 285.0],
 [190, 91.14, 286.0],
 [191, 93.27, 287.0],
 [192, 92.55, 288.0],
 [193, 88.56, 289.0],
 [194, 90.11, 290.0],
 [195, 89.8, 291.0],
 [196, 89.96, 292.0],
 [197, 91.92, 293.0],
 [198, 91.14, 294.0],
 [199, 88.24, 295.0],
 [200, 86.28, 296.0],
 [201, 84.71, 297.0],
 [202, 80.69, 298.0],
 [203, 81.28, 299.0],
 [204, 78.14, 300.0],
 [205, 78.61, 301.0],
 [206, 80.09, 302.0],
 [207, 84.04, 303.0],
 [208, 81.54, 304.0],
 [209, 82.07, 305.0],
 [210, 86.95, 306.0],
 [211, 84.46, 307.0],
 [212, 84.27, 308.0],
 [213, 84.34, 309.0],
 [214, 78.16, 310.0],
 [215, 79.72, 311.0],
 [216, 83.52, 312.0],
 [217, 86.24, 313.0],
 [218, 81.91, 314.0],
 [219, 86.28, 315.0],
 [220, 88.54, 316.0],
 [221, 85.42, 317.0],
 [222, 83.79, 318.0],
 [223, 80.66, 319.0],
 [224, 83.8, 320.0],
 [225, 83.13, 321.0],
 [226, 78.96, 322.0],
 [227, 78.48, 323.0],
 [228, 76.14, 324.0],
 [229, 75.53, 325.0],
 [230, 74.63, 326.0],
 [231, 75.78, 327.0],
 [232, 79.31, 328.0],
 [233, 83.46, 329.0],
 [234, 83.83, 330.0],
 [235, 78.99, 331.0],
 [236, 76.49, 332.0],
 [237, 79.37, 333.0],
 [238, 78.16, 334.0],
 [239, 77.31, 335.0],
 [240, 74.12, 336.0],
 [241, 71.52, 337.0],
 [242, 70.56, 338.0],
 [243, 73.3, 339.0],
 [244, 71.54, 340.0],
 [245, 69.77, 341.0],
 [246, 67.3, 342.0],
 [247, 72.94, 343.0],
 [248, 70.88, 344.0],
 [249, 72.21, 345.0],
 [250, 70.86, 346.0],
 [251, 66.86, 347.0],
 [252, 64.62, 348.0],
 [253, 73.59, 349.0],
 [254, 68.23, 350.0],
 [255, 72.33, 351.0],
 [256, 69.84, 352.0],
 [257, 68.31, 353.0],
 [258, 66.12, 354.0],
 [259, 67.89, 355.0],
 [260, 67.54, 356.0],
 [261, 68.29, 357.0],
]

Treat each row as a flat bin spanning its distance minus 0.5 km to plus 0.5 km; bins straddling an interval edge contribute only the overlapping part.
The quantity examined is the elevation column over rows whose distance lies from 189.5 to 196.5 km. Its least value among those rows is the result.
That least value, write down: 93.68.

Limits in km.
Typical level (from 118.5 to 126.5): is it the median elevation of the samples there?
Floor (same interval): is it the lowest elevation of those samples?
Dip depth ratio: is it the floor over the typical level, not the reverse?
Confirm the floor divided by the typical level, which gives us 0.927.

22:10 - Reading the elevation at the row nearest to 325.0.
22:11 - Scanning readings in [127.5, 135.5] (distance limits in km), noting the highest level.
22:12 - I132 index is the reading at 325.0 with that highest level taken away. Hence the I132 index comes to -64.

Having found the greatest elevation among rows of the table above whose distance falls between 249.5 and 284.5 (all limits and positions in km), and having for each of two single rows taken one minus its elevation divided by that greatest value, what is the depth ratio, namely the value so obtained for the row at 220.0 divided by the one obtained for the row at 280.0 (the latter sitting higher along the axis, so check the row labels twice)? 0.17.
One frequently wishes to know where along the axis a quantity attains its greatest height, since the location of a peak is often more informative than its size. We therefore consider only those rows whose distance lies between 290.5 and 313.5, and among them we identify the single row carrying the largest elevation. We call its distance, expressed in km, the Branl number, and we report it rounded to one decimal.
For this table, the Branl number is 293.0 km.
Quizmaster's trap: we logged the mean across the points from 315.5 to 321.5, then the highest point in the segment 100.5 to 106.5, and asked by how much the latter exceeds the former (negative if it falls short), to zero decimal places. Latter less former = 59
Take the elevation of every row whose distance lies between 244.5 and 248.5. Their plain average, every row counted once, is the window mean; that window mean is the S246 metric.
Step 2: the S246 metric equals 107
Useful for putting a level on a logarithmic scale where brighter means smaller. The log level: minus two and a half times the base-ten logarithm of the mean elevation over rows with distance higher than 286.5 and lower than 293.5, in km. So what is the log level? -4.9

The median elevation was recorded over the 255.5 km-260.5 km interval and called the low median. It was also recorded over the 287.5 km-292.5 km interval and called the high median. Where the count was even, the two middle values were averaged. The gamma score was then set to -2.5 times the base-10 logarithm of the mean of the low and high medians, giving -4.9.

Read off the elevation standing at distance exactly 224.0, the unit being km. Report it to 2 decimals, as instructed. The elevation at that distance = 117.10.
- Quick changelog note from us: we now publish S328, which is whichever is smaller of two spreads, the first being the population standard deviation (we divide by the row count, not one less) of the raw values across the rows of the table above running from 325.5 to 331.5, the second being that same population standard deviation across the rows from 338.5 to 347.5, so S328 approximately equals 2.16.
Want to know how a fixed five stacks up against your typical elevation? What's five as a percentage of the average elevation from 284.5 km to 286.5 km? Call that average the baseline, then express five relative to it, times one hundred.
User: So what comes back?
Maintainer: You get 5.4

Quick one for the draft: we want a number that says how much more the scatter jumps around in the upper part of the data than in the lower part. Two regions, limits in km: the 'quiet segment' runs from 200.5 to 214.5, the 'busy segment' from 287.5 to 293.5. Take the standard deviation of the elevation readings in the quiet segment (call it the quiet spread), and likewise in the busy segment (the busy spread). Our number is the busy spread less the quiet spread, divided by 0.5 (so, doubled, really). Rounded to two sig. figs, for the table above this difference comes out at -5.6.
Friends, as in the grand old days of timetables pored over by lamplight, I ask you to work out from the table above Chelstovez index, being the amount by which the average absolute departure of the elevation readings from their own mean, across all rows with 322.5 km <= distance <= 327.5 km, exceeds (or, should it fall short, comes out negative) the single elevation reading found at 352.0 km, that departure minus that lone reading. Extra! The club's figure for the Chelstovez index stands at -69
